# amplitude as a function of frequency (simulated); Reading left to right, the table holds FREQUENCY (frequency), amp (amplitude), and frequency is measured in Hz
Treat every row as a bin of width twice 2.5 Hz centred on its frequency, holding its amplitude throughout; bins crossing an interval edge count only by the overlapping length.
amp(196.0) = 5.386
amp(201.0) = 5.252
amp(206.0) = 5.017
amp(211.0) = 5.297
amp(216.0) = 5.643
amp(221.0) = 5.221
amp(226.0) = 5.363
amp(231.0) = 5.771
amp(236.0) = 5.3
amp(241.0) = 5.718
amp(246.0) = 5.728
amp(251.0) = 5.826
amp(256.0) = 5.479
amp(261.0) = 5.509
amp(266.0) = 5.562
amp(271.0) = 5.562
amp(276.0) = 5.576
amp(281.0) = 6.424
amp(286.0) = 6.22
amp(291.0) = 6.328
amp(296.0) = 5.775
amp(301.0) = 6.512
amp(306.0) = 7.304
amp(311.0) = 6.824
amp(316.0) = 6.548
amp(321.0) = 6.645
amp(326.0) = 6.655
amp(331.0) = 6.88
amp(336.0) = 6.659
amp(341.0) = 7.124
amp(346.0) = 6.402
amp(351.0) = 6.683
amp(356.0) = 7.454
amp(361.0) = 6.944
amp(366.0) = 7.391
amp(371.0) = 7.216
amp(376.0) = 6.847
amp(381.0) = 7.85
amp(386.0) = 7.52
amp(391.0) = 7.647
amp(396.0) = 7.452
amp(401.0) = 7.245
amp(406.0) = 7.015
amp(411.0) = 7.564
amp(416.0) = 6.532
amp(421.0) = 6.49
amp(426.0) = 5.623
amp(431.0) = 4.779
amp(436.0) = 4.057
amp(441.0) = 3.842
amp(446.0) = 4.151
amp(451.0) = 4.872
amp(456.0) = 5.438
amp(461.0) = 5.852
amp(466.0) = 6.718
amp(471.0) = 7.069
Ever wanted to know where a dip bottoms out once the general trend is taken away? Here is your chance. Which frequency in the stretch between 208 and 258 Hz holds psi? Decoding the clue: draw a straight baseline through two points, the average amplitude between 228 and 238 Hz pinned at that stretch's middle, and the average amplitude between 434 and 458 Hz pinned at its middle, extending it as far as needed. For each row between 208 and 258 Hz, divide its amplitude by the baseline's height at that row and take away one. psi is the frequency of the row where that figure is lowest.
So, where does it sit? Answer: 221.0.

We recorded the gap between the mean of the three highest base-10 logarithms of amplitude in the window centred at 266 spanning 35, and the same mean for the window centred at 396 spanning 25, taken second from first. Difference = -0.10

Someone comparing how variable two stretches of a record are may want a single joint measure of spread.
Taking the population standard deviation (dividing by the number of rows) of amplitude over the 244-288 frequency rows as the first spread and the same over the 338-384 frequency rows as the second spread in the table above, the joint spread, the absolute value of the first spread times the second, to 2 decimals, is 0.13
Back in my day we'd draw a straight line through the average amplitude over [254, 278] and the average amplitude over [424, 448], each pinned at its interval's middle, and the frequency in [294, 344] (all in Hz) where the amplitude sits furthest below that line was 296.0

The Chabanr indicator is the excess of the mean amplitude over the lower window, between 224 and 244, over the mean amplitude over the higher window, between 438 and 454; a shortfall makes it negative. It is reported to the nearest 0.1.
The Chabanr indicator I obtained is 1.2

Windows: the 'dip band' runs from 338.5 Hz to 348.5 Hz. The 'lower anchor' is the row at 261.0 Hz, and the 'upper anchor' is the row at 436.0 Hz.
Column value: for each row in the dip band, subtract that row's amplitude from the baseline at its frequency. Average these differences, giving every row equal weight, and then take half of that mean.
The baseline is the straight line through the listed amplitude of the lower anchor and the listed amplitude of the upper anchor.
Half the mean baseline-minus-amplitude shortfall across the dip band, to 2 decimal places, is -0.97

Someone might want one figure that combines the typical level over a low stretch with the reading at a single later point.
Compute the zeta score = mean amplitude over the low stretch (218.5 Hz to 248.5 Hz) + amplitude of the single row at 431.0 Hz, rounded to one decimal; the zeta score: 10.3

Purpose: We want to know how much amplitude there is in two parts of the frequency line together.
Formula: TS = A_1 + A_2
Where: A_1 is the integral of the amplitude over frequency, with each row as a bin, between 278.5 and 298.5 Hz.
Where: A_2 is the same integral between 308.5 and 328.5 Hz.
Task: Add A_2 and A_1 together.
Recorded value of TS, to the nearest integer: 257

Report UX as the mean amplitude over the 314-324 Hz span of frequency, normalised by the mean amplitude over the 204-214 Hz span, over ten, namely 0.13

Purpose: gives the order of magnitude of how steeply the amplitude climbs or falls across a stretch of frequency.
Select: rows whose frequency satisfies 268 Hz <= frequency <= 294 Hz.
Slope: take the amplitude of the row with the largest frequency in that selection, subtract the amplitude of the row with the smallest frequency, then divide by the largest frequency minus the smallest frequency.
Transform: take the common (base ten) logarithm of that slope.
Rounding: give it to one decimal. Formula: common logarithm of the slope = -1.4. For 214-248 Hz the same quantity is -2.5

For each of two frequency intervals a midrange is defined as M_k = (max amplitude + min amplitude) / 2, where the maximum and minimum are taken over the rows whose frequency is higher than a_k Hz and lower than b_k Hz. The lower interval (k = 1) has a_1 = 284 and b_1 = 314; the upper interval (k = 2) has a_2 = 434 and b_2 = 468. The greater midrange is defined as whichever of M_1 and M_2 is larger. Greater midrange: 6.54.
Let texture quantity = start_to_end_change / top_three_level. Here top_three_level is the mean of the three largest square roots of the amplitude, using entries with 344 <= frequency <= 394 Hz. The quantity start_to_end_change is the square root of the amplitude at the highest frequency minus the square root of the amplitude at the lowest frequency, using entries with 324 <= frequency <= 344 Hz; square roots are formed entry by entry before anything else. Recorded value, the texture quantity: 0.032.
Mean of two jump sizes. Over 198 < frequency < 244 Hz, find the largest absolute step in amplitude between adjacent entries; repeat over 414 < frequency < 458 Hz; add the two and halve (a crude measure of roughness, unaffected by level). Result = 0.67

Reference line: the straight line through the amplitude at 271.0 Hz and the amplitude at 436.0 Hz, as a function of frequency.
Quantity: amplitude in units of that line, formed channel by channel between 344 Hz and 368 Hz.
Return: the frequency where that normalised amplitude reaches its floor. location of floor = 346.0 Hz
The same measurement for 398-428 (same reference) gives 426.0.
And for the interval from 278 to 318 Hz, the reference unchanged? 296.0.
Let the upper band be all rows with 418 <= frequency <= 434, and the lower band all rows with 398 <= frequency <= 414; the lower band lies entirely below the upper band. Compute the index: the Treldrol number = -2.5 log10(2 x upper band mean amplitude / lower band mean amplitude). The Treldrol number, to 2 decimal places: -0.47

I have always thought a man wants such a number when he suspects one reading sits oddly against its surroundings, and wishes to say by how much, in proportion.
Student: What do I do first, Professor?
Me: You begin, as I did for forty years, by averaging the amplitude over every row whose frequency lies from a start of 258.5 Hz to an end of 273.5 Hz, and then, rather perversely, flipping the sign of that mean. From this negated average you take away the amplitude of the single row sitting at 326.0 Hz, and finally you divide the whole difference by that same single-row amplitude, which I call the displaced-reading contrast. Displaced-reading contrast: -1.83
